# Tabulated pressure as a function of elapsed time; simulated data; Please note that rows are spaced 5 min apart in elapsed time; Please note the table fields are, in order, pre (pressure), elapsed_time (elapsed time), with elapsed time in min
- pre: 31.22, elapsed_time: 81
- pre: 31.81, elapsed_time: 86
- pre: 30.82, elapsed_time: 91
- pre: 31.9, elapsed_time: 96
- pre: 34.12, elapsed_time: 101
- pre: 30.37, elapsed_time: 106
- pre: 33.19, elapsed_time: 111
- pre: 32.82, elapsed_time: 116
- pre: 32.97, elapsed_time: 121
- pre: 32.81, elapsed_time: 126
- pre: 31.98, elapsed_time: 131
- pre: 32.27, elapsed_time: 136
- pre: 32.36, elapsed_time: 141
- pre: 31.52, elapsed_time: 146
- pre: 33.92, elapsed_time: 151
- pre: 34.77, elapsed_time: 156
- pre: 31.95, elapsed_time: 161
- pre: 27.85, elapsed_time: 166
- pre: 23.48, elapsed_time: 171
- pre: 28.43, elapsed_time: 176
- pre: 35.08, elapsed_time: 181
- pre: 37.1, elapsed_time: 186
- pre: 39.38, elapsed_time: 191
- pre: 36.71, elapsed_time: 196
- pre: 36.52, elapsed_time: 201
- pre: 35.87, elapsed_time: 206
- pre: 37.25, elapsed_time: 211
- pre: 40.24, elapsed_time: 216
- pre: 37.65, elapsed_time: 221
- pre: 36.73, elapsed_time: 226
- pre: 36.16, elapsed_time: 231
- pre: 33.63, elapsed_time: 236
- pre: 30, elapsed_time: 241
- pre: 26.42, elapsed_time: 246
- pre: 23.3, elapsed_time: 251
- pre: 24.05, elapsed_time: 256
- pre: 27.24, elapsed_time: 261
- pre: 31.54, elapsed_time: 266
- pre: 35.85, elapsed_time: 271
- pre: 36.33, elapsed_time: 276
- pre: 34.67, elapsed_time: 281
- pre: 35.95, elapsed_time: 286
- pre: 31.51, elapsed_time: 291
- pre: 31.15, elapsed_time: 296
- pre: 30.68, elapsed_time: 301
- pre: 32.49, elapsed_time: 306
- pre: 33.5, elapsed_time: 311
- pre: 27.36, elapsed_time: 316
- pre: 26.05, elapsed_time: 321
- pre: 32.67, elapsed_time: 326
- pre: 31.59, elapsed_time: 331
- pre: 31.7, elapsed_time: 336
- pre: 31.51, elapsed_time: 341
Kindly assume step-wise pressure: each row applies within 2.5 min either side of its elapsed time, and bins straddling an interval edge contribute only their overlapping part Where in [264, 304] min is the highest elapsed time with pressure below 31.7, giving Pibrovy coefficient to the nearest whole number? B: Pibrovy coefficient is 301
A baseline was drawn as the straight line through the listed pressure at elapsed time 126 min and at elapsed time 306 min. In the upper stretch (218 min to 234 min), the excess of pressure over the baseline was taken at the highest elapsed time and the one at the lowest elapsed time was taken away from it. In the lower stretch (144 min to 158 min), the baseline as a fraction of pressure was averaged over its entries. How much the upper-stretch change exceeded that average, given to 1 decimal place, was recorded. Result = -2.5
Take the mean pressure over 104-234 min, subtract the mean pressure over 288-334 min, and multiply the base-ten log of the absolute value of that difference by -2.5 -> -1.2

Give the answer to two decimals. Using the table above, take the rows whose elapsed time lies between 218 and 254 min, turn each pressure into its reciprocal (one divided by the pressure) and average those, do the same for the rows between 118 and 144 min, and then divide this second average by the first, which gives 0.96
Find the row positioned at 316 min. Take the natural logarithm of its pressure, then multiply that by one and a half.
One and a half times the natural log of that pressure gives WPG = 4.96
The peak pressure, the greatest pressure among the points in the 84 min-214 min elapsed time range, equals 39.38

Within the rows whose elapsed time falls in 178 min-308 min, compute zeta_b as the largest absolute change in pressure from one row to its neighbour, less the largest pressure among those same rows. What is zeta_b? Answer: -35.8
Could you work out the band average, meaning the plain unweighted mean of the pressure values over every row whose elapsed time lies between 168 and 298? 33.2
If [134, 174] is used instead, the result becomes 31.0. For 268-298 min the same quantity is 34.2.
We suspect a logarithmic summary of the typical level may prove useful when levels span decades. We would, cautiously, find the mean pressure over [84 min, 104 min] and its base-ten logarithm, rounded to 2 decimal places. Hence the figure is 1.51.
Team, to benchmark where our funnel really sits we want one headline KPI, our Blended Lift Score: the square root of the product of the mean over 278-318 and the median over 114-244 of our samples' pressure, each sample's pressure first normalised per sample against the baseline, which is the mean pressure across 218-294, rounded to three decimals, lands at 1.028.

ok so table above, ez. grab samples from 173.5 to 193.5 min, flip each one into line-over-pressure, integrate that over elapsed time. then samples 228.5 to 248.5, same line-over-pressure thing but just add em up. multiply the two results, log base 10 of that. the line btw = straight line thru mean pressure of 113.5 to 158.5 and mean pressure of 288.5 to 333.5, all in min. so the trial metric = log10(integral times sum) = 1.88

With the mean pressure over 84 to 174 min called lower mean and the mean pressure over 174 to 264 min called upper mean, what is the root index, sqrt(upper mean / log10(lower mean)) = 4.72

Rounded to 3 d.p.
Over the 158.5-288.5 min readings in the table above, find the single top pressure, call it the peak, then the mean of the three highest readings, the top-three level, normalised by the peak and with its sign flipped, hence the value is -0.971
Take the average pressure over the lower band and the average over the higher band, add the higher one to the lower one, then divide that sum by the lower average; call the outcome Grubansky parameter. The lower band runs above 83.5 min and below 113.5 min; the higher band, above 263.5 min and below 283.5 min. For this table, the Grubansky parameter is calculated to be 2.08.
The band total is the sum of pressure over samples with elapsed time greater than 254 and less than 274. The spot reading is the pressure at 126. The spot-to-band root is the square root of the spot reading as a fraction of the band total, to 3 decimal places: 0.526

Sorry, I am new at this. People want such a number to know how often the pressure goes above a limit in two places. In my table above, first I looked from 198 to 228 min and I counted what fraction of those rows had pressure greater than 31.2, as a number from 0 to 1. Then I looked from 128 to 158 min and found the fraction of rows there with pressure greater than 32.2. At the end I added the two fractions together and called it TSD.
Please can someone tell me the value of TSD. 1.67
